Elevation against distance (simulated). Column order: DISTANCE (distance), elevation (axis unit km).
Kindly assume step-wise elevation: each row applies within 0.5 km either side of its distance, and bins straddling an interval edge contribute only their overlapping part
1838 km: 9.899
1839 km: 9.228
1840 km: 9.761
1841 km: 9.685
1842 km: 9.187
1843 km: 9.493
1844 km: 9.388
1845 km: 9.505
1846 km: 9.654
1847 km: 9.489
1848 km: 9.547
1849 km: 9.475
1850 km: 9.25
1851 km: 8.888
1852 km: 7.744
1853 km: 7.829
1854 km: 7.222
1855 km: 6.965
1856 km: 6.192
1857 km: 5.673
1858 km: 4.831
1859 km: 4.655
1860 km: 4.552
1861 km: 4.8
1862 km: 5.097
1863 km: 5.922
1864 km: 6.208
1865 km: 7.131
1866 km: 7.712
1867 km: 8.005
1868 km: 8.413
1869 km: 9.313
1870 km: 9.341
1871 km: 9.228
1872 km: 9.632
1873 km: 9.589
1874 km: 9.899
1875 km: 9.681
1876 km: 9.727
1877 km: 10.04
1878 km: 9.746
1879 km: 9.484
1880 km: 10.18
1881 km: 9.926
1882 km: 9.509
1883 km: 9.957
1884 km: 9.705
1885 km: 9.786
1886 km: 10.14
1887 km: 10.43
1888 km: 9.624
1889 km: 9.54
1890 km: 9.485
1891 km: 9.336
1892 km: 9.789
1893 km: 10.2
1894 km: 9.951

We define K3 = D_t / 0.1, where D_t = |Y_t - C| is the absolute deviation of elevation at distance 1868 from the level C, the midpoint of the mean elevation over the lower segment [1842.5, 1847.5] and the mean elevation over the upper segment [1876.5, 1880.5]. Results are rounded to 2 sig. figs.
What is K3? 13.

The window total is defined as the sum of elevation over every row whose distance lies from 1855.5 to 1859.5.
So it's 21.4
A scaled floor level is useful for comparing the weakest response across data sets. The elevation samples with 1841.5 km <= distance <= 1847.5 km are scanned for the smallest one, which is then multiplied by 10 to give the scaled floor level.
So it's 92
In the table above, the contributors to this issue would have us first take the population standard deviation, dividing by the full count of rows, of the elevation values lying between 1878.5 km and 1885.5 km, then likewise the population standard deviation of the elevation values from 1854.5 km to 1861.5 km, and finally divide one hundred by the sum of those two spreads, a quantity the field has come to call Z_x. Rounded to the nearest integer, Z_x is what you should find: 92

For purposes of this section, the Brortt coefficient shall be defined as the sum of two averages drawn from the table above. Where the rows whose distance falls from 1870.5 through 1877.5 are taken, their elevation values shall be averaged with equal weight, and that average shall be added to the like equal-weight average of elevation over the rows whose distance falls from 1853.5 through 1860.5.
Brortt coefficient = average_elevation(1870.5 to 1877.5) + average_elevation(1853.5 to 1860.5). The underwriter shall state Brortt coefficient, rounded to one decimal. 15.4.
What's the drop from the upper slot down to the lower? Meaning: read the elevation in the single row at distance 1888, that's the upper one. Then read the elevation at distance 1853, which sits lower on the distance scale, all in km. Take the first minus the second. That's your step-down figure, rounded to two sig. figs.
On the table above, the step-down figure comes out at 1.8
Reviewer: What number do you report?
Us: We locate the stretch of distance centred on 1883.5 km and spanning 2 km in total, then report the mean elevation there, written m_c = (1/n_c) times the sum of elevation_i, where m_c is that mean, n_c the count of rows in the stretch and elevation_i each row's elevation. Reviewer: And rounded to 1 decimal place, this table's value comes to 9.8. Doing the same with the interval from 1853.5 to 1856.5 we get 6.8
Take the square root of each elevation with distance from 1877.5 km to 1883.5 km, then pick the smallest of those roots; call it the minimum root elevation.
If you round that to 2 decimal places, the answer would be 3.08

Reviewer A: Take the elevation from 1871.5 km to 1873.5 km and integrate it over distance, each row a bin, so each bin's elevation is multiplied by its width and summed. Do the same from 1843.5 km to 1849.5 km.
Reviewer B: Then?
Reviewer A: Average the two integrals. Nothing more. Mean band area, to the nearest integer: 38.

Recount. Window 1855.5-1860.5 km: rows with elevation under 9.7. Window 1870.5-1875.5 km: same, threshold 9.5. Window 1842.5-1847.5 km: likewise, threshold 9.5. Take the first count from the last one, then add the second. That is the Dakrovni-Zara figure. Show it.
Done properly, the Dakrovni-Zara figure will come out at -1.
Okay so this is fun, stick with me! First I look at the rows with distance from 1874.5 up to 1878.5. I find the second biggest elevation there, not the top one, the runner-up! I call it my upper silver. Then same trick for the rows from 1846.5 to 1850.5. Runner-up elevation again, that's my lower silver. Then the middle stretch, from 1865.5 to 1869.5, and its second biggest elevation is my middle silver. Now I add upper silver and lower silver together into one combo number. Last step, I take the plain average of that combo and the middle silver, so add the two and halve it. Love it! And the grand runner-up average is 13.8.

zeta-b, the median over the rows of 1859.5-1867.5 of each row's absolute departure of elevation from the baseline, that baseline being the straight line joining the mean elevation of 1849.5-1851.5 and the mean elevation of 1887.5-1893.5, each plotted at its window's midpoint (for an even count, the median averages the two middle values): 3.2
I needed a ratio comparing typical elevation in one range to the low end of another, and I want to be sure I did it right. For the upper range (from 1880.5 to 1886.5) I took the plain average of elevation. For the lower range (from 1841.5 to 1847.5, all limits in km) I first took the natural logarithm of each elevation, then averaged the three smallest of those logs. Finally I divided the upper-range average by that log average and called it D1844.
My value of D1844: 4.4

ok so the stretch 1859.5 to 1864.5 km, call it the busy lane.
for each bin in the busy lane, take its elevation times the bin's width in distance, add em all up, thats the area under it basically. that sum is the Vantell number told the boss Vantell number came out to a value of 27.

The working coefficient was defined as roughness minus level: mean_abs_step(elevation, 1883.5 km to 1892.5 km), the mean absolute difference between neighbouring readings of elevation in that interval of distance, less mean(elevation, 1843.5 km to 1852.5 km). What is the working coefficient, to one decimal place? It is -8.9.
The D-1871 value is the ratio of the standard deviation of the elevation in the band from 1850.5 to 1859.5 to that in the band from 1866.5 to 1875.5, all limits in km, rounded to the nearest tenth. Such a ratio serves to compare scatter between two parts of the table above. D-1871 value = 2.3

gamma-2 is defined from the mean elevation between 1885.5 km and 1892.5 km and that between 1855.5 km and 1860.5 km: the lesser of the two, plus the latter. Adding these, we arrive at 10.4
